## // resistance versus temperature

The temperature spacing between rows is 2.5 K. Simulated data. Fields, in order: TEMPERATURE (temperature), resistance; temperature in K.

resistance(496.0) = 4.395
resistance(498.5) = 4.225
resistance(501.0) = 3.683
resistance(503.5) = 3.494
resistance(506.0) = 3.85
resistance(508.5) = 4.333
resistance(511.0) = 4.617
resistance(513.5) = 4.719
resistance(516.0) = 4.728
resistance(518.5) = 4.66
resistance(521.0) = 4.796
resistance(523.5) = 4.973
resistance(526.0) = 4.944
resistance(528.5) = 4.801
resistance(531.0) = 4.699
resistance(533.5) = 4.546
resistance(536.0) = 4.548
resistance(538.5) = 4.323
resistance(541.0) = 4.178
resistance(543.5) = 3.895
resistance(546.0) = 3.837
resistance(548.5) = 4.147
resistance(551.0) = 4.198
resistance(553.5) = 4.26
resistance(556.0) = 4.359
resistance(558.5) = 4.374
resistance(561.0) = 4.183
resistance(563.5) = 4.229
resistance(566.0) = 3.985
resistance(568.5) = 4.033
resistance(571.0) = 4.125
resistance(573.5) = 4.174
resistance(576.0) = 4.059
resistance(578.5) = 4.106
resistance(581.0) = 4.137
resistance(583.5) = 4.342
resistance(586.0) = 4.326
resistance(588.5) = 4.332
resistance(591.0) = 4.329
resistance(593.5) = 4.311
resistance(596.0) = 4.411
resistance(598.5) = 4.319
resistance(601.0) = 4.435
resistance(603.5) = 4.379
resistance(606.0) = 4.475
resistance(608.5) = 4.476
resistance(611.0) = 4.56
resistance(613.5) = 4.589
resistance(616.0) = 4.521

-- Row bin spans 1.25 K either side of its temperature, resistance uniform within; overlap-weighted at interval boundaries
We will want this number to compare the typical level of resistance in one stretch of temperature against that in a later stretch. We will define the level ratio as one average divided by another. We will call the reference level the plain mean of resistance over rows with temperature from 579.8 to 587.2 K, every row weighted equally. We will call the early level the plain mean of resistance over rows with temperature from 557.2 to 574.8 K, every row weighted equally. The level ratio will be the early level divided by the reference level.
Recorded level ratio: 0.97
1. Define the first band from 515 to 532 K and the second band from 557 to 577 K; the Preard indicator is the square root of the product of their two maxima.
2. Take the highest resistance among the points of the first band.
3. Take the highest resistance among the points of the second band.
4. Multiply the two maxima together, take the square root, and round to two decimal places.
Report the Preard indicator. 4.66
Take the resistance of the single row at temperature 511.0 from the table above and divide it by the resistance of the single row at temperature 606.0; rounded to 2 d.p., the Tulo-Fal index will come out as 1.03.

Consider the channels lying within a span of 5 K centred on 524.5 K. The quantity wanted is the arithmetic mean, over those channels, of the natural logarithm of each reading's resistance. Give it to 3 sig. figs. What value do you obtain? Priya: 1.60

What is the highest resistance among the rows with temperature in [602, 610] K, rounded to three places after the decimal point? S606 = 4.476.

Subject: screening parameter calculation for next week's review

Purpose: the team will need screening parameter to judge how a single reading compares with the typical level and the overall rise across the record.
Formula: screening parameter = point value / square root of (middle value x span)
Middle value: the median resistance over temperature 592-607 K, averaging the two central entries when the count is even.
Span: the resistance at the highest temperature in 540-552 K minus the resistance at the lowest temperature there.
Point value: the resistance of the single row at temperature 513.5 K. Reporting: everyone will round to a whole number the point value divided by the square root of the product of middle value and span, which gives 16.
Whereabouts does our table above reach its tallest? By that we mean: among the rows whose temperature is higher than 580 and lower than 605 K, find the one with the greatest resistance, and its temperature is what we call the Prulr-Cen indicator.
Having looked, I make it 601.0 K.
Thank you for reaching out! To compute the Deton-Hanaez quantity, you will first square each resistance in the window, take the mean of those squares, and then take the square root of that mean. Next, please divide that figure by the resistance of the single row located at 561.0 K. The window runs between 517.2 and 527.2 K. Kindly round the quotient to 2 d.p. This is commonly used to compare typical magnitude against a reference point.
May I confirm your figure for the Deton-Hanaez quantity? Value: 1.16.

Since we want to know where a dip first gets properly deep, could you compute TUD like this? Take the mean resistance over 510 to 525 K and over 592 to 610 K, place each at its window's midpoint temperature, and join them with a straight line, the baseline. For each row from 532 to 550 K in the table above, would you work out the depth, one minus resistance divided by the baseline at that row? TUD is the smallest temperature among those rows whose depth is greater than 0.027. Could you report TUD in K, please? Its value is 533.5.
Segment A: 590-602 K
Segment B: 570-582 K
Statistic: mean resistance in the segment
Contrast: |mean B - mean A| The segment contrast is 0.24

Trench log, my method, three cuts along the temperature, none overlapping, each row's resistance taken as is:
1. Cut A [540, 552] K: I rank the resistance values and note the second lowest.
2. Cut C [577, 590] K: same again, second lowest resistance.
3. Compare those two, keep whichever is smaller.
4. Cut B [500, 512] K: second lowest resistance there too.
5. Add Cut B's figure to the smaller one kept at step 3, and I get 7.6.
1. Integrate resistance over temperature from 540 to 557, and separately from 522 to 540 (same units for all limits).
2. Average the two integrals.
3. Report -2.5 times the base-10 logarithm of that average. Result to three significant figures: -4.72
